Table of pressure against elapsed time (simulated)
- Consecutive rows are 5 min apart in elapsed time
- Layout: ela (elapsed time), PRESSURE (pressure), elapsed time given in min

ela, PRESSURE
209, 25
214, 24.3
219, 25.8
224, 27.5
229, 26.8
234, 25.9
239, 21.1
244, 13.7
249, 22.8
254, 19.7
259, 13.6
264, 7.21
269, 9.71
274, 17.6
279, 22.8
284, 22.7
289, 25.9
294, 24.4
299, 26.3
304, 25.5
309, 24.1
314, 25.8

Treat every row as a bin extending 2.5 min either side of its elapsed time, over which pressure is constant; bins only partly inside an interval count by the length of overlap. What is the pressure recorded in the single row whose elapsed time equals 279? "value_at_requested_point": 22.8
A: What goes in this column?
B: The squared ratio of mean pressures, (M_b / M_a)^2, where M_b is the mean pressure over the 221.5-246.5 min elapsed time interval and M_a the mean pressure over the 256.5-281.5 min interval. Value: 2.6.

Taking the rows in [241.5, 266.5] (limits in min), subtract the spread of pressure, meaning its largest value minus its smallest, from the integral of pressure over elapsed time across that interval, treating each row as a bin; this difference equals 369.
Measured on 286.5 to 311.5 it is 629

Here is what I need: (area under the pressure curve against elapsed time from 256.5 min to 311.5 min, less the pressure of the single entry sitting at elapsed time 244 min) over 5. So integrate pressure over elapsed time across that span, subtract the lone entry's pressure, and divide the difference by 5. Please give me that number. 217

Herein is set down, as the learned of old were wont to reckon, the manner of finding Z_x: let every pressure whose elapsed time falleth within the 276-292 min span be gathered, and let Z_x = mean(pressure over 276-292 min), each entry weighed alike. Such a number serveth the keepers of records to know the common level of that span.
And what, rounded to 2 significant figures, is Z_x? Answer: 24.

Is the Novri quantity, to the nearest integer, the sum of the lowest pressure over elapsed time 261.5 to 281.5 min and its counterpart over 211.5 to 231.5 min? 32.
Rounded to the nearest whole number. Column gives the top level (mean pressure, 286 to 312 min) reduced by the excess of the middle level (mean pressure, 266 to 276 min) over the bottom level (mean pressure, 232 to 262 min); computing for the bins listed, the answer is 31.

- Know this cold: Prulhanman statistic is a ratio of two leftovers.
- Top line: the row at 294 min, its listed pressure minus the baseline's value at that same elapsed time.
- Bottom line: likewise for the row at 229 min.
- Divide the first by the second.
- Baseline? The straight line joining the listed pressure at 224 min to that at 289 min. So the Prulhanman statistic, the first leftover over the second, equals 2.4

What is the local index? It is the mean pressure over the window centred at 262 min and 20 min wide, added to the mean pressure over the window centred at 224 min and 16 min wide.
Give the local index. 39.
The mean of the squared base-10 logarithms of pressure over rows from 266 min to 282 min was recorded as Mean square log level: 1.5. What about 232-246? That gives 1.7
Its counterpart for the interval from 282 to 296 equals 1.9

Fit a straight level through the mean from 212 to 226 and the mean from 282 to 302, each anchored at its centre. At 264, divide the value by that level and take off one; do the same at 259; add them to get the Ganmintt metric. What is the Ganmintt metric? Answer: -1.18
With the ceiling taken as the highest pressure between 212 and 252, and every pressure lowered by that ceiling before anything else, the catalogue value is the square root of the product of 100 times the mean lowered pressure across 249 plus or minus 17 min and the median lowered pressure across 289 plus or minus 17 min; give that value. 55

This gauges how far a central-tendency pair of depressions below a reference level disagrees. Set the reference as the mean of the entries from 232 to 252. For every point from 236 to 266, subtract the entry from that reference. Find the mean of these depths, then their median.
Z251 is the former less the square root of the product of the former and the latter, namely 0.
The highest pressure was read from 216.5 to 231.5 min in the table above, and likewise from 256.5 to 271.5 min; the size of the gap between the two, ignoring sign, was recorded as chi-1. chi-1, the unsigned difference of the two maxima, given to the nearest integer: 14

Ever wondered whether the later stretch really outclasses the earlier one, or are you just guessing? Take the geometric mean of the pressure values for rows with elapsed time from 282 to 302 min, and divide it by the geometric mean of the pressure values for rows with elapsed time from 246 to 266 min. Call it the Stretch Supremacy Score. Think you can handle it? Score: 1.7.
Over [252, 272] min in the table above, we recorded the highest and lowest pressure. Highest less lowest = 12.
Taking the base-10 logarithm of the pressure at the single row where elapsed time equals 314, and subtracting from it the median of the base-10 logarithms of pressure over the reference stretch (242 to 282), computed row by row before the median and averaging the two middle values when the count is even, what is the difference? 0.22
